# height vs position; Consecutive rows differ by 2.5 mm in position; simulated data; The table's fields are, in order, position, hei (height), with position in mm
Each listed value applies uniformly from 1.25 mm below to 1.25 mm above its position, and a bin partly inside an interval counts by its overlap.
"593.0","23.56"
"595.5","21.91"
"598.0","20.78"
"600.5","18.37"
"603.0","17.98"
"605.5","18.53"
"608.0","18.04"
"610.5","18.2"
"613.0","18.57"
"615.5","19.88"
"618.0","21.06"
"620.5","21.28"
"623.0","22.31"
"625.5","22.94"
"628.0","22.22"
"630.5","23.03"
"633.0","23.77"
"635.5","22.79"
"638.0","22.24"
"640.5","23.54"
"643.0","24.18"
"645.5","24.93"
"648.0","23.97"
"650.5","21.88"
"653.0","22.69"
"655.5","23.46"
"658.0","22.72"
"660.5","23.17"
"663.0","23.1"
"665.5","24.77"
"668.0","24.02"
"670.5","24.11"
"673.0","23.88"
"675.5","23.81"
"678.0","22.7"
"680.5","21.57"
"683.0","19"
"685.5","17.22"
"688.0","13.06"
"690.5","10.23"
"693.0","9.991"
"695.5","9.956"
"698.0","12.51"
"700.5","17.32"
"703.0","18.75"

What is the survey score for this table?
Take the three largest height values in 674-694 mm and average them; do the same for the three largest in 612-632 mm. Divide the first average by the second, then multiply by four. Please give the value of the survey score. 3.99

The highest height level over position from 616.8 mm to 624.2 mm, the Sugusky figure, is 22.31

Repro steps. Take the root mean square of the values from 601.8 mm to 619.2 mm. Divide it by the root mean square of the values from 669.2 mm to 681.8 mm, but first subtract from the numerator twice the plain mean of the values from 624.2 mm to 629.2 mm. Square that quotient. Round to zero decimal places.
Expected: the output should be 1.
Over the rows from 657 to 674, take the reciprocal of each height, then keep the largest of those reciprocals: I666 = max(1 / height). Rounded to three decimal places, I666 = 0.044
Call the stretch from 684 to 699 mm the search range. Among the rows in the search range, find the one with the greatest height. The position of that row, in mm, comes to 685.5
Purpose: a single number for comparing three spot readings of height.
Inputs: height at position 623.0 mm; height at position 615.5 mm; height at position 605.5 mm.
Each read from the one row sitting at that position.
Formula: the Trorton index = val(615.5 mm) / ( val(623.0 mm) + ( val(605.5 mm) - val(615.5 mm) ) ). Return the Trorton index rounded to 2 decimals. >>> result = 0.95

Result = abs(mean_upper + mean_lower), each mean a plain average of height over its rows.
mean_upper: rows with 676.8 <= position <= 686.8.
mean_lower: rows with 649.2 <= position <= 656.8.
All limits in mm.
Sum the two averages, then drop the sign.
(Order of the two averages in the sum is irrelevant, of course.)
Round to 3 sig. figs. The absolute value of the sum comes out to 42.8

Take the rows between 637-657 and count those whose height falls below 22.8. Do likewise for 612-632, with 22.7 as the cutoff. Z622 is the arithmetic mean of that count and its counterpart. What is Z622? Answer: 4.5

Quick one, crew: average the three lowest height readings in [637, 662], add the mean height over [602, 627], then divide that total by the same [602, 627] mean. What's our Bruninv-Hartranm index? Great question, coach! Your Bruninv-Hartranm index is 2.12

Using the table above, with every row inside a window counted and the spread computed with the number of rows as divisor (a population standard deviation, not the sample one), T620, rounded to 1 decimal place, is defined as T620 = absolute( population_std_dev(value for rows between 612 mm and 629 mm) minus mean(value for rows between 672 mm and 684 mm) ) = 20.8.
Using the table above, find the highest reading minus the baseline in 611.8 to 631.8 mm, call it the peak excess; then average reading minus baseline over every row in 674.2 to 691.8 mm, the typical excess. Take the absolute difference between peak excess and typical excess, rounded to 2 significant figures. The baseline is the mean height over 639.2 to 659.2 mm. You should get 4.8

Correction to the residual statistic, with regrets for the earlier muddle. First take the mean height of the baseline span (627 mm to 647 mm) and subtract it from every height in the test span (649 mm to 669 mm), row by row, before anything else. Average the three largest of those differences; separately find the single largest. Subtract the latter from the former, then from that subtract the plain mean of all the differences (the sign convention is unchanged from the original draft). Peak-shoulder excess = -0.6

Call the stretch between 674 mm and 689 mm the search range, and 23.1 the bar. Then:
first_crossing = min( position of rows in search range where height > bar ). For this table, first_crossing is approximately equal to 675.5 mm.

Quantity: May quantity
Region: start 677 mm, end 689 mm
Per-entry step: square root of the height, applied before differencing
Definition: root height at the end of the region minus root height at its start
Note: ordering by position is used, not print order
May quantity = -1.15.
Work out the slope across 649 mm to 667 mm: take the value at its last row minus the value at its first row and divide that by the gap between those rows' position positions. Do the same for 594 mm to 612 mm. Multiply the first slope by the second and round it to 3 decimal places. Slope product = -0.048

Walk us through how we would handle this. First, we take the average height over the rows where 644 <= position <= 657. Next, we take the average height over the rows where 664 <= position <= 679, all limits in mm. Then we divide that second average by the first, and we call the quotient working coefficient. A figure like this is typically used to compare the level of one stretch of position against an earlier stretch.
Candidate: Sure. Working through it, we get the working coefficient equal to 1.02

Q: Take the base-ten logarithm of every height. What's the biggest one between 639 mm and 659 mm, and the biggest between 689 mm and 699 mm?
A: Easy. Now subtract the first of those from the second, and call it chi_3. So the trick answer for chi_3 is -0.30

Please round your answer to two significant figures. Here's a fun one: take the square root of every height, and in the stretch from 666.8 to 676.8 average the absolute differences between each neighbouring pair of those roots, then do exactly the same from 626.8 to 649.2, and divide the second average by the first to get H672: 6.5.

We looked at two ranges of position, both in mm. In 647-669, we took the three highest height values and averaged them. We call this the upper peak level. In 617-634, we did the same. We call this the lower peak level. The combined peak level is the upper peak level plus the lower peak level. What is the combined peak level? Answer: 47.5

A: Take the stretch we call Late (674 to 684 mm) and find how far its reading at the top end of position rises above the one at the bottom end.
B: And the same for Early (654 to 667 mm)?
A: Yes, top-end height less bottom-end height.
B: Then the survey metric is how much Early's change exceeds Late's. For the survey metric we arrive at 6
